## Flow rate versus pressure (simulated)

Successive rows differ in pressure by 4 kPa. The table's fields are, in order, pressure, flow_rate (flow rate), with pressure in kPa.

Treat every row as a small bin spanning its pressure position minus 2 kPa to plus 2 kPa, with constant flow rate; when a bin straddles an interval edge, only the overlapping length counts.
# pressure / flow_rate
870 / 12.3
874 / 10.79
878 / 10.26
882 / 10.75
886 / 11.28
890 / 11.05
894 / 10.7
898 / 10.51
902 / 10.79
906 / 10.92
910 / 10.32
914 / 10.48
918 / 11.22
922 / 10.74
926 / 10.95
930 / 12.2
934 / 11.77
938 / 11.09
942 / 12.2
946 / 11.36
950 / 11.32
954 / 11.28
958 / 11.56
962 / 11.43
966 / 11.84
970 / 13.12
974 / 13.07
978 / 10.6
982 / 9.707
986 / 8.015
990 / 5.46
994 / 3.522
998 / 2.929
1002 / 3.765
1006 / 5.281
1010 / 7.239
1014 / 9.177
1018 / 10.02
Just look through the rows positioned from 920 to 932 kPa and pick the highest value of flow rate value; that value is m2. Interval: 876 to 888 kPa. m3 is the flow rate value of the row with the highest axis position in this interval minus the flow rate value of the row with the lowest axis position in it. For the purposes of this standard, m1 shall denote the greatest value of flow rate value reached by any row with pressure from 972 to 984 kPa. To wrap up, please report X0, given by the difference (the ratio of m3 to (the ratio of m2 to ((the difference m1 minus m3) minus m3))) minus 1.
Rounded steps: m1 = 13.07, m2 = 12.2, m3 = 1.0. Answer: -0.1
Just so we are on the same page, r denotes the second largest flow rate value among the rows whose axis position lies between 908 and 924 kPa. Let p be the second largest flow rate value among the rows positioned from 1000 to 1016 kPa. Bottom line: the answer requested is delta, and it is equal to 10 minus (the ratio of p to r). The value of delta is 9.3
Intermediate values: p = 7.239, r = 10.74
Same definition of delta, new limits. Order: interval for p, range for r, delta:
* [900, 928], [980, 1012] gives 8.6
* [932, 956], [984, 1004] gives 7.8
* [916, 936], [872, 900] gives 8.9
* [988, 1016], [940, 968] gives 9.4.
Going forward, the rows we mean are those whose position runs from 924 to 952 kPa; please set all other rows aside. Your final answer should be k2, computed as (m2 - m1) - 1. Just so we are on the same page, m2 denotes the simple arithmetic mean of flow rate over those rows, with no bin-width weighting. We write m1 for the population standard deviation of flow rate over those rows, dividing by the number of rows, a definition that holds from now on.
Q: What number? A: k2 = 10.1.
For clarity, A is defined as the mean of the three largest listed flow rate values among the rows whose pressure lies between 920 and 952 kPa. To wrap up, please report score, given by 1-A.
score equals -11.1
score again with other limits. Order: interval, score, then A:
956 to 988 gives -11.7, 12.7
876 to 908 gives -10.1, 11.1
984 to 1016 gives -7.1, 8.1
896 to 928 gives -10.0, 11.0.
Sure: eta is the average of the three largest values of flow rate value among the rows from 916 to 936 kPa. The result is 11.7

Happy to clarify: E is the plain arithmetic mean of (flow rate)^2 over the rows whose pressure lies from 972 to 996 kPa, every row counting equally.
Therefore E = 81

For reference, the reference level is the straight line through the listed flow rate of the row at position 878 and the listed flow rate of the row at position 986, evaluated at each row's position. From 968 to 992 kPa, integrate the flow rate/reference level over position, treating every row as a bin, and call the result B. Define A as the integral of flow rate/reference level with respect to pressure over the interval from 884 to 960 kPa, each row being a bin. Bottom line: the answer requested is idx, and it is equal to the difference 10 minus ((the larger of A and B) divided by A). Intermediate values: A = 91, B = 29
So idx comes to 9.0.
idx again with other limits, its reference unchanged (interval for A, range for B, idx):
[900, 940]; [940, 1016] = 8.2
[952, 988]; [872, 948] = 8.2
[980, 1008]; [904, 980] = 5.0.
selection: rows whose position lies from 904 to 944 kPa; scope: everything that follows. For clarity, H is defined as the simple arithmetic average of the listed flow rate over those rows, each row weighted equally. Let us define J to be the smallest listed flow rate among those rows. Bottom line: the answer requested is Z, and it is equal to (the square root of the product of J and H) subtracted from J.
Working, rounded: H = 11.2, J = 10.32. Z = -0.4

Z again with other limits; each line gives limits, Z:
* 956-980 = -0.6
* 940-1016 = -2.2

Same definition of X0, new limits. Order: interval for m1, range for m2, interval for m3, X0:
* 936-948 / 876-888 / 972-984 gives -6.6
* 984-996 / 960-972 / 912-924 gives -0.9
